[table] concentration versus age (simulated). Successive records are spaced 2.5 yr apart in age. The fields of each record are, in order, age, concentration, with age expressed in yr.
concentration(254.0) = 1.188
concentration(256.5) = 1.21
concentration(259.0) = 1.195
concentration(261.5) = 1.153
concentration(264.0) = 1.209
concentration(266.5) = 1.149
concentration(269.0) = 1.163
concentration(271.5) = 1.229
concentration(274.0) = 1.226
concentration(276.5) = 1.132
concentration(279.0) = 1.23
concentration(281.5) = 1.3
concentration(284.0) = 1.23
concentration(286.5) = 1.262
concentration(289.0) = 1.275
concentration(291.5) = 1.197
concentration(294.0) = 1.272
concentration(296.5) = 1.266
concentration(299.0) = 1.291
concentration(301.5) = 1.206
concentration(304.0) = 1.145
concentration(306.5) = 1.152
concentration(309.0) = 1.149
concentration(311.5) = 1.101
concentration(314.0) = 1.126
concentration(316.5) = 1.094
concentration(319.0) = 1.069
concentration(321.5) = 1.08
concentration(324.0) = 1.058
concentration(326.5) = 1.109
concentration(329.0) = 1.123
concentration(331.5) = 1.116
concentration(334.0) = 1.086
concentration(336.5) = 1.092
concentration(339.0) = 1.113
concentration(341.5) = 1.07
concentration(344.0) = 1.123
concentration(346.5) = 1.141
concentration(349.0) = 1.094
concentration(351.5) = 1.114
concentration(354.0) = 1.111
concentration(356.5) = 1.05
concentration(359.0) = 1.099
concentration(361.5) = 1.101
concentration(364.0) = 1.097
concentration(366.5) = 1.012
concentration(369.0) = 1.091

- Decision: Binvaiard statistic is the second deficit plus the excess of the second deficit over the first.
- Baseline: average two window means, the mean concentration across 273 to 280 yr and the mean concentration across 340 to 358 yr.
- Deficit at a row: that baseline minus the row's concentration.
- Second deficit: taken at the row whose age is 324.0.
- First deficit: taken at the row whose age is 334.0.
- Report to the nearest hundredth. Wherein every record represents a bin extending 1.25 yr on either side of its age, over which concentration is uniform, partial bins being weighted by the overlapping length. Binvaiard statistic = 0.12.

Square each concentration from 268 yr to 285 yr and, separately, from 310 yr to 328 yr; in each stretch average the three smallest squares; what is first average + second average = 2.52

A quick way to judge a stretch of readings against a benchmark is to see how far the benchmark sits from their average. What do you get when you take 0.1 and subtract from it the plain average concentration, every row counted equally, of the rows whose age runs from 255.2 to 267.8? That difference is -1.083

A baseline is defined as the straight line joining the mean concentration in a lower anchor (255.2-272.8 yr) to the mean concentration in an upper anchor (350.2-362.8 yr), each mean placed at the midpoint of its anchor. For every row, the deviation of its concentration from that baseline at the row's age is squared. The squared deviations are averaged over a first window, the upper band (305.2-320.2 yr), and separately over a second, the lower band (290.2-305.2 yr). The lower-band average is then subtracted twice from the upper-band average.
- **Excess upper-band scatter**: -0.015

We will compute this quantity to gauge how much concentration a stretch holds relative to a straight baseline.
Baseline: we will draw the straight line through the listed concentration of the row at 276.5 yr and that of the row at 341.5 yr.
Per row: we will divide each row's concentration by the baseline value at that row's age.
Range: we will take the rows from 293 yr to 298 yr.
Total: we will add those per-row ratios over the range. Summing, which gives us 2.28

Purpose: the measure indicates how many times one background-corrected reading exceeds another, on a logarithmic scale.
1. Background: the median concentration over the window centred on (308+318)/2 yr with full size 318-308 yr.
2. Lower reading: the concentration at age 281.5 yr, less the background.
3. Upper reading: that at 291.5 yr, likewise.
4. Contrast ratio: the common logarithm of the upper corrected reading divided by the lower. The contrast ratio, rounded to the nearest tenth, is -0.3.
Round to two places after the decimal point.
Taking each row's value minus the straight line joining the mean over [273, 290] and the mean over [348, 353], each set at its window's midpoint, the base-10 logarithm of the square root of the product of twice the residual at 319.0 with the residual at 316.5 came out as -0.92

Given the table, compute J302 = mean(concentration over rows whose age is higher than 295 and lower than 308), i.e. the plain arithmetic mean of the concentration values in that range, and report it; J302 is 1.21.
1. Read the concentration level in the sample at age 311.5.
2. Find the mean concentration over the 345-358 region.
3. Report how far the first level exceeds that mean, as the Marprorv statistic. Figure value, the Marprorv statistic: -0.001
